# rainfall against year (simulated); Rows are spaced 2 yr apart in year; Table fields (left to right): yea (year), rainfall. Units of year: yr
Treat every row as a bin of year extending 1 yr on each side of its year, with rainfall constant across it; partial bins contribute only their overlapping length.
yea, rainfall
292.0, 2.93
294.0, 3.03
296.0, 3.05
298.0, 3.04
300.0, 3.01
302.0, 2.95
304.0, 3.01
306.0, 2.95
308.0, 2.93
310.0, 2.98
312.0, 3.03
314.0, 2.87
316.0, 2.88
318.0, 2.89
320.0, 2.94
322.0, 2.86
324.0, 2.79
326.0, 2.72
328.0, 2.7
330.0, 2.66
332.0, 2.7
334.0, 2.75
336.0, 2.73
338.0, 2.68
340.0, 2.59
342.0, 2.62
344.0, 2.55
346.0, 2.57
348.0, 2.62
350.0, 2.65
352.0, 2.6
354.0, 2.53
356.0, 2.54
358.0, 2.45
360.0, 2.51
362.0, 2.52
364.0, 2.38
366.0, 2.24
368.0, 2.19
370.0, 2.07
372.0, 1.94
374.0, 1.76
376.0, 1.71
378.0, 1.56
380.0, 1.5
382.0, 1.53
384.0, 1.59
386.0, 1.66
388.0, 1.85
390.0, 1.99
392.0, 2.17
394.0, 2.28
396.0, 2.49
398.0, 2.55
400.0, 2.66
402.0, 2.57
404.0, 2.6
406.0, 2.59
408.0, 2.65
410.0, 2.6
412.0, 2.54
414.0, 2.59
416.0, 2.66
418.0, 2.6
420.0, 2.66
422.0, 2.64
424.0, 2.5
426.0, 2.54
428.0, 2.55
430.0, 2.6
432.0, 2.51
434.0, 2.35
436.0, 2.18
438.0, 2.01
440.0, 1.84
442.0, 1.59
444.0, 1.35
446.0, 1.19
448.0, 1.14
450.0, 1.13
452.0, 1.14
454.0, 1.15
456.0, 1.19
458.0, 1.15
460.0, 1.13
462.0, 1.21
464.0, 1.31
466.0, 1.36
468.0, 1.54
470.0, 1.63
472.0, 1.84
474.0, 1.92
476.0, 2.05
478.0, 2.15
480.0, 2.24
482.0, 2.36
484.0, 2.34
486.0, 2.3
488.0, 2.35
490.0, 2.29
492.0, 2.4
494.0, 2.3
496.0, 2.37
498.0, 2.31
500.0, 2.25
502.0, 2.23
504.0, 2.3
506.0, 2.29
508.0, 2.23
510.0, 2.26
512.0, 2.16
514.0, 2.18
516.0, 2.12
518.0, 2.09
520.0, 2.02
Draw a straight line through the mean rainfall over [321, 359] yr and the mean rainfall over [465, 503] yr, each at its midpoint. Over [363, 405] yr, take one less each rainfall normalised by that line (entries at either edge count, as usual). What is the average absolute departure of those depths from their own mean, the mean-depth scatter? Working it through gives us 0.14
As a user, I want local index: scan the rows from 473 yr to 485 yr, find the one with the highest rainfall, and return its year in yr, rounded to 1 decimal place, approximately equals 482.0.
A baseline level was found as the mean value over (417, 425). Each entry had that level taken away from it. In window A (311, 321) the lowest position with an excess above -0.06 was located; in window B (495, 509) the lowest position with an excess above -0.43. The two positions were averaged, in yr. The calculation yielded 404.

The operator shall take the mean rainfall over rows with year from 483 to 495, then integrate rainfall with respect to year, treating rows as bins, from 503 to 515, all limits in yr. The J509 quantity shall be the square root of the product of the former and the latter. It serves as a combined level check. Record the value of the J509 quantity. 7.9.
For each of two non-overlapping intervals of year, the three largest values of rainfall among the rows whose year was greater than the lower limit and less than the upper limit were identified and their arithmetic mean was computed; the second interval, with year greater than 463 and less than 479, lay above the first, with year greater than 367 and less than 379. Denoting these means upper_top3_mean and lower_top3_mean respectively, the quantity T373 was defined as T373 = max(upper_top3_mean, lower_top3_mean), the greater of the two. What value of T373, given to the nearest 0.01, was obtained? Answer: 2.07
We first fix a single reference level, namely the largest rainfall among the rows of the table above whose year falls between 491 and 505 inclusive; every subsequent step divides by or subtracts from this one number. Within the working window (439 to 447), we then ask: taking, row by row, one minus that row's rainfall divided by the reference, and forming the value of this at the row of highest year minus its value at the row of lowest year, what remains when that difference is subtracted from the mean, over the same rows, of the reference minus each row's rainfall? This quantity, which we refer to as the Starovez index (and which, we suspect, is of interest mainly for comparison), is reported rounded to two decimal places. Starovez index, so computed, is 0.64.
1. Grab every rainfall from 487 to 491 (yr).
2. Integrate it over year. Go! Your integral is 9.3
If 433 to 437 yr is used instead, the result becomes 9.1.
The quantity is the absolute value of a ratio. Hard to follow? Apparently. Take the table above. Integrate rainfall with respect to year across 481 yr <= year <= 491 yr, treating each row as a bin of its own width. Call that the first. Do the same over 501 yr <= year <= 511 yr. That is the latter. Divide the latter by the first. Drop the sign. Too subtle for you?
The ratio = 0.97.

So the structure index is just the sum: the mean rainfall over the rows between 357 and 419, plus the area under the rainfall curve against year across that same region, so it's 140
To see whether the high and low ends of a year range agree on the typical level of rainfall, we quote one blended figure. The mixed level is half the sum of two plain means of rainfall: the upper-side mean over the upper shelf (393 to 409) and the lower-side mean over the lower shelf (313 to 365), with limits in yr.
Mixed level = 2.61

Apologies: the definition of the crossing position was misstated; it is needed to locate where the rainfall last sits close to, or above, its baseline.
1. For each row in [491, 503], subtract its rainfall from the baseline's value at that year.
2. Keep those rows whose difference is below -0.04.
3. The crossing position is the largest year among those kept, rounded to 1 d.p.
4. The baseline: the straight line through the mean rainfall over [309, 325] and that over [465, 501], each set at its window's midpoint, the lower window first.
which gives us 502.0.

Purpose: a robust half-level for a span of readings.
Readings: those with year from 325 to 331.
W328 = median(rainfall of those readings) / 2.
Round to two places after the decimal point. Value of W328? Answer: 1.35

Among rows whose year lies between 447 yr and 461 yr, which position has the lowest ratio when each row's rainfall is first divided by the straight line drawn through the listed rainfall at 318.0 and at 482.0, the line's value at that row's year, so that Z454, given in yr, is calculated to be 450.0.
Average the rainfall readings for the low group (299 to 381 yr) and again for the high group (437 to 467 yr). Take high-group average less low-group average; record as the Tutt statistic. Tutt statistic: -1.2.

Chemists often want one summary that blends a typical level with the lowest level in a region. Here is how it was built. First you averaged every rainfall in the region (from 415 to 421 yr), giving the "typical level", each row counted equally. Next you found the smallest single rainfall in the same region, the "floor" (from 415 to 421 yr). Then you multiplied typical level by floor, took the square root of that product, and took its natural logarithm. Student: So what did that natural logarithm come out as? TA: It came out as 1.0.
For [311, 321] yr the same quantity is 1.1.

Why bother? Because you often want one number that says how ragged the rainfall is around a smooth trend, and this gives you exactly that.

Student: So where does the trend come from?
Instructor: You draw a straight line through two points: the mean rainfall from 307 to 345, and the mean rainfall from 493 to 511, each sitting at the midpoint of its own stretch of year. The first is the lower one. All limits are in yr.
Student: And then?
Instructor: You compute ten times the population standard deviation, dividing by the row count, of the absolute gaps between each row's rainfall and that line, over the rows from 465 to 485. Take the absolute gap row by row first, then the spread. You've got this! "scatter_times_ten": 3.4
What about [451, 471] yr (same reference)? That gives 1.8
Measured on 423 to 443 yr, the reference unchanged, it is 2.8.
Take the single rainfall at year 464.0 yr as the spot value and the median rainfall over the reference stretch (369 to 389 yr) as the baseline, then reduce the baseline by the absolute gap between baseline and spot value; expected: 1.3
